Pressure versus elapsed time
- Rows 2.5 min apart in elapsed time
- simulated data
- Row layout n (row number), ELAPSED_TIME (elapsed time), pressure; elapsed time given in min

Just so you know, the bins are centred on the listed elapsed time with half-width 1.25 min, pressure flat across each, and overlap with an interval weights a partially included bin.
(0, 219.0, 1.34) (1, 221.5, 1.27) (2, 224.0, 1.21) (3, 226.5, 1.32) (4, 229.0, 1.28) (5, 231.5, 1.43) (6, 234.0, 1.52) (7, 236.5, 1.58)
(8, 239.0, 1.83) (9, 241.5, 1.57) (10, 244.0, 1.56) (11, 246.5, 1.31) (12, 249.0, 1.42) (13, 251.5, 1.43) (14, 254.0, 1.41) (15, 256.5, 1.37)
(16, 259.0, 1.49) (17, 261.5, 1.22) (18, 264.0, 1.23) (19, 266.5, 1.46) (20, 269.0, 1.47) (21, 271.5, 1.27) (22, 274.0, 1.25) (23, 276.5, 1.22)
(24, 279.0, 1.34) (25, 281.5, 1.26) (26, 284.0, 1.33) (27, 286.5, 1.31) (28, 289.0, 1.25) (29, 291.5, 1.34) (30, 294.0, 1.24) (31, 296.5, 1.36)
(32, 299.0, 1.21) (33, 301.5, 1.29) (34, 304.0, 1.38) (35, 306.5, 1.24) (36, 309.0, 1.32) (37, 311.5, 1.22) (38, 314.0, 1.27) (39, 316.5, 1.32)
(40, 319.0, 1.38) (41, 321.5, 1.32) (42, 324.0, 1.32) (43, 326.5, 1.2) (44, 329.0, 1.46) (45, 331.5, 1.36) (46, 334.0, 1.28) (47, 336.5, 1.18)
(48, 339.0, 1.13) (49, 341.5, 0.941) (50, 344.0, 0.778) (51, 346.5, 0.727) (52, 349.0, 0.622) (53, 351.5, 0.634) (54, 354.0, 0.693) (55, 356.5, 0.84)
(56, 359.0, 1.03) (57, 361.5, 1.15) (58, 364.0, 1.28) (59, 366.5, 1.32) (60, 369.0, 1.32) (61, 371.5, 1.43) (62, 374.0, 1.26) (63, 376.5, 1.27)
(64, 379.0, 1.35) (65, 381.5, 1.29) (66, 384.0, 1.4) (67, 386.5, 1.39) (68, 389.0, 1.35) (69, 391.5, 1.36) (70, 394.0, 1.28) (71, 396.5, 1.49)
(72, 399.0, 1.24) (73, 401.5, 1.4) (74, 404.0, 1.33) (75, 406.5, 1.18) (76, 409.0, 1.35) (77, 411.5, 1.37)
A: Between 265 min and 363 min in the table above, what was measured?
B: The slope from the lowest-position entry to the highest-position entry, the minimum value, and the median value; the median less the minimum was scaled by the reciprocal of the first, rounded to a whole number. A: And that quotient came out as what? -196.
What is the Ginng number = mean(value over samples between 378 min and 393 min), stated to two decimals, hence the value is 1.36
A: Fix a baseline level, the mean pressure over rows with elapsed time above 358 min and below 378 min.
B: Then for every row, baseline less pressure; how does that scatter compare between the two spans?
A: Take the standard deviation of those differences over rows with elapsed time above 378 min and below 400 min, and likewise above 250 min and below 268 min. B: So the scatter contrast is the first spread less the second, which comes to -0.03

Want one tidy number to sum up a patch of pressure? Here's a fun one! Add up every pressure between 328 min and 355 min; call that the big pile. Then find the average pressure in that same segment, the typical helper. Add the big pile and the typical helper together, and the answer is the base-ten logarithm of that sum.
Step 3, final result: 1.07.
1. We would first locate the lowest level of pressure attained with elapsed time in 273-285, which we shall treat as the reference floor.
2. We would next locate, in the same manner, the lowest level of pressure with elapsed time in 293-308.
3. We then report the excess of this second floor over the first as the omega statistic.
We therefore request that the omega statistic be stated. -0.010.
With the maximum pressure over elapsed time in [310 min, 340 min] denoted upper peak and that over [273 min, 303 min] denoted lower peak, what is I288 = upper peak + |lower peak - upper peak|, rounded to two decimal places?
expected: 1.56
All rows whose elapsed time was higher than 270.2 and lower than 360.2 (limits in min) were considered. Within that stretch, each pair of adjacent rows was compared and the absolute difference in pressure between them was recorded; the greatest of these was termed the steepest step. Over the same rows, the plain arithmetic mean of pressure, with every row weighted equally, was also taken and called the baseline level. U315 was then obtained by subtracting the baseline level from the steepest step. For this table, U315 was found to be -0.92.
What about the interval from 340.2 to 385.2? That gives -0.88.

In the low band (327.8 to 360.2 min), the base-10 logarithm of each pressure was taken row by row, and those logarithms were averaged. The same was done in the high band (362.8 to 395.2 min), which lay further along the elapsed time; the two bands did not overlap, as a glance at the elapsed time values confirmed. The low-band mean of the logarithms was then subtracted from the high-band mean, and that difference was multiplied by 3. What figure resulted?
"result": 0.5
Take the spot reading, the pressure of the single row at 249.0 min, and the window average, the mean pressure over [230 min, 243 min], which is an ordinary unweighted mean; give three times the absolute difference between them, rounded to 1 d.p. 0.5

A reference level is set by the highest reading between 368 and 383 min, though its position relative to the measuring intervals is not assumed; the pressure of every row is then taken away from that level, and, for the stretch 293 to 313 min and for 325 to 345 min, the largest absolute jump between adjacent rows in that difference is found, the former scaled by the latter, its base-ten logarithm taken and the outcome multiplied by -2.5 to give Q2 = 0.60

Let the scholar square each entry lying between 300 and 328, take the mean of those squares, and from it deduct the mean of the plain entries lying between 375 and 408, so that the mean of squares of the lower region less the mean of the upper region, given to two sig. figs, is 0.35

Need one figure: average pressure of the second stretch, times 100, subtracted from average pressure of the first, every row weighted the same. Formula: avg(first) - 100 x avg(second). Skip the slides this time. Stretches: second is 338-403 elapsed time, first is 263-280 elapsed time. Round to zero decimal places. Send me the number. -114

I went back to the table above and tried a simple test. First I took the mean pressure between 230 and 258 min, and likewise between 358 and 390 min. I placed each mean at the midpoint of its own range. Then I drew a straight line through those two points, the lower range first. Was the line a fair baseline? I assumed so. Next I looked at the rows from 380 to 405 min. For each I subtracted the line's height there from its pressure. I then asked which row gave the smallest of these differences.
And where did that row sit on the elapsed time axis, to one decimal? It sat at 399.0 min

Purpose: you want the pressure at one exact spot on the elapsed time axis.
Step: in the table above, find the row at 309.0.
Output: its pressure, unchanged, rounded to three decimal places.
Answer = 1.320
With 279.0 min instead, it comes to 1.340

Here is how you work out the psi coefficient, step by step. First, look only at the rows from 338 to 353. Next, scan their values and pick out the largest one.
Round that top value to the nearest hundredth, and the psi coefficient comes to 1.13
